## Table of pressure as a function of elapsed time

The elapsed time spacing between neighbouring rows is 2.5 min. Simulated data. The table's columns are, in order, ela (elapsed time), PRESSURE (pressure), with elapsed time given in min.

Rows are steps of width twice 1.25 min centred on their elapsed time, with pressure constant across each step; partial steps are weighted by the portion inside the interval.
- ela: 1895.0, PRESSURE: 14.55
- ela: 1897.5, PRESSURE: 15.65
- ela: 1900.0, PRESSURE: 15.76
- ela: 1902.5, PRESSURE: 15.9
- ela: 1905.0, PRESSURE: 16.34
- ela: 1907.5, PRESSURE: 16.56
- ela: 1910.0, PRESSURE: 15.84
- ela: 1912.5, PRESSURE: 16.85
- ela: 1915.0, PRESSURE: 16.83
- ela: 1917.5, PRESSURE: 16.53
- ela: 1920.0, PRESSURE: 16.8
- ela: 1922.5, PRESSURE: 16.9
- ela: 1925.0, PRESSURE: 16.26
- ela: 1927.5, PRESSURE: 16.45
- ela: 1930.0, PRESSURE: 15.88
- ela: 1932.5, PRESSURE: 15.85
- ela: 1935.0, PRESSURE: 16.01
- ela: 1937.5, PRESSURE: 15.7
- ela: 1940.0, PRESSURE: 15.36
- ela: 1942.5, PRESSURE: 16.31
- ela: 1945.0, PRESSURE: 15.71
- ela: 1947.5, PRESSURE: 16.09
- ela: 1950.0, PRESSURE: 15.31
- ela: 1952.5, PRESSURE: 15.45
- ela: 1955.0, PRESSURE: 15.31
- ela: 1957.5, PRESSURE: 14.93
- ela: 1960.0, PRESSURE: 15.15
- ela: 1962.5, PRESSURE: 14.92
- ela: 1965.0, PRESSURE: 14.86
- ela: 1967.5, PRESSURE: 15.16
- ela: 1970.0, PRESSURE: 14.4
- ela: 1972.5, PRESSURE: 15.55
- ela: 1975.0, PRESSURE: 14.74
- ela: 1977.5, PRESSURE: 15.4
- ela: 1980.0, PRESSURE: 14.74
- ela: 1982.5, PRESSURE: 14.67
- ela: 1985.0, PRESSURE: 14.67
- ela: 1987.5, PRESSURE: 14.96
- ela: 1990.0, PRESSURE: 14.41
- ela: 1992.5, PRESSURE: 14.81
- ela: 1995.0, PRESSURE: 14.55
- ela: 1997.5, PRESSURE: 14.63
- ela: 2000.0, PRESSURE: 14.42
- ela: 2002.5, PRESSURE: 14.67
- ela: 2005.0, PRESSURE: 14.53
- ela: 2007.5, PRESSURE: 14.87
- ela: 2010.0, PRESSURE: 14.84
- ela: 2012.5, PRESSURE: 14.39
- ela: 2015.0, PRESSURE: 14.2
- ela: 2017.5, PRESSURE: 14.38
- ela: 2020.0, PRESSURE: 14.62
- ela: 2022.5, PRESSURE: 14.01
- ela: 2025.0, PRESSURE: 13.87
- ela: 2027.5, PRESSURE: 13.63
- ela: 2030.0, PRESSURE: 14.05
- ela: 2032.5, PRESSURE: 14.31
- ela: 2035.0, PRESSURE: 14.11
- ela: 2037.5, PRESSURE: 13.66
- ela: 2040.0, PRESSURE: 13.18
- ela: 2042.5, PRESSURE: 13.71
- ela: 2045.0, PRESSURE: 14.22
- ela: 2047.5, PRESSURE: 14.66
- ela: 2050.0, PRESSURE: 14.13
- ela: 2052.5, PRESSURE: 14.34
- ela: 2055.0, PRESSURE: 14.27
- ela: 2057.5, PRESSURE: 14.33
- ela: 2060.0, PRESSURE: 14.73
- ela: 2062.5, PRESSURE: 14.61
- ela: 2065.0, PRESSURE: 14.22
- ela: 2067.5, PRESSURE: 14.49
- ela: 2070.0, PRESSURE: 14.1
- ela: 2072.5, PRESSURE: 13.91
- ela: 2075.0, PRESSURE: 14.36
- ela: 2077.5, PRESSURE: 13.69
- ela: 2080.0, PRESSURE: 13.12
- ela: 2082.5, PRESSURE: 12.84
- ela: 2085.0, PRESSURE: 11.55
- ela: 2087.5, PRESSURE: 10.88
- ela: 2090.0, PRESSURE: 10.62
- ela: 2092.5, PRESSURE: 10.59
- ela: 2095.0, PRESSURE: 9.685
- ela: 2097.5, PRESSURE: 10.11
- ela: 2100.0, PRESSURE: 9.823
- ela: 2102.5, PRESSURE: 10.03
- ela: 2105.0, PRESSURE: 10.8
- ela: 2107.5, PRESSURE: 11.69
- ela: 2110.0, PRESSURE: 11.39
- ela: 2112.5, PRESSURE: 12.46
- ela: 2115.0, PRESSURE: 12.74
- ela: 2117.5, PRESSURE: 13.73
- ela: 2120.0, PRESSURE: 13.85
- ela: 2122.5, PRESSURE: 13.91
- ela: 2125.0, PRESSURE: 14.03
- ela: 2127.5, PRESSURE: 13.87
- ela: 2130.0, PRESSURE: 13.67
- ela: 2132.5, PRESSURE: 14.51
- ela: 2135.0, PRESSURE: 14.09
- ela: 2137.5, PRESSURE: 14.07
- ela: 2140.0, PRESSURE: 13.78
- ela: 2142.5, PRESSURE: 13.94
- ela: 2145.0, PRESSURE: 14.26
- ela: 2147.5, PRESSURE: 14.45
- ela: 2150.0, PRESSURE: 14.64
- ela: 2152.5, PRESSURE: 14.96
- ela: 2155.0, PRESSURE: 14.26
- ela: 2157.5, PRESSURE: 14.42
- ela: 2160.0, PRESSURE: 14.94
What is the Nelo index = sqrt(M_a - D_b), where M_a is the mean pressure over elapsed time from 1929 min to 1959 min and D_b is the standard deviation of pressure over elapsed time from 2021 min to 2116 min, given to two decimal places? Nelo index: 3.75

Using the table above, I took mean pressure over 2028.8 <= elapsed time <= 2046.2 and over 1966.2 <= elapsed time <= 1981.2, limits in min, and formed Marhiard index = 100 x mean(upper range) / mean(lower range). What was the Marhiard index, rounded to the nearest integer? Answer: 93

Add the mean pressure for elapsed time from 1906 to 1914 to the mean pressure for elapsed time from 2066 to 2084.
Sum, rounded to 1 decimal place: 30.2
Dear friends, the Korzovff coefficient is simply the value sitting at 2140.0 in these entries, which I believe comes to 13.78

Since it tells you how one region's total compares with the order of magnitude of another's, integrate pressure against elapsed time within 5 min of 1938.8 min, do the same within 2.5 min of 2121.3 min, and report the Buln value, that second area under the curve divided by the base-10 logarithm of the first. 32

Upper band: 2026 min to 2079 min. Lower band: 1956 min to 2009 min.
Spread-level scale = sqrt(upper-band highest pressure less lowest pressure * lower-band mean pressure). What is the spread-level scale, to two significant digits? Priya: 4.8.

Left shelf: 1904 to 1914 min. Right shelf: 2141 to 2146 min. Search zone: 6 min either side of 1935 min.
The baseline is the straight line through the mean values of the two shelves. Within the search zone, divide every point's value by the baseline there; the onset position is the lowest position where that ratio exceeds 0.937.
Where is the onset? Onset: 1930.0 min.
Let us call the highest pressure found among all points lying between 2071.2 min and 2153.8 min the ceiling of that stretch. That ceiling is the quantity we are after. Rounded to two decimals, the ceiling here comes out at 14.96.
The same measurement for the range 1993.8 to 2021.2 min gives 14.87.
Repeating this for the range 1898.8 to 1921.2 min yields 16.85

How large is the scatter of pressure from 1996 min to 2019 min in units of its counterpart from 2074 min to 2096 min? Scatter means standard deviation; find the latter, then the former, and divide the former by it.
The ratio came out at 0.14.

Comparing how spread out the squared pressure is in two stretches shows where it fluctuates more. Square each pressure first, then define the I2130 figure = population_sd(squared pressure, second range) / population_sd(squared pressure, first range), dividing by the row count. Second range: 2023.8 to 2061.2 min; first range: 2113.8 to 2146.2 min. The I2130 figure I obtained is 1.04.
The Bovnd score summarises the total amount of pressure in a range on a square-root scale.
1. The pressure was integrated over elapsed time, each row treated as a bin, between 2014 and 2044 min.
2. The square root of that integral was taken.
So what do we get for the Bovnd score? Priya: 20.5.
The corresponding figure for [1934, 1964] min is 21.6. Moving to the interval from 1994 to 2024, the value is 20.9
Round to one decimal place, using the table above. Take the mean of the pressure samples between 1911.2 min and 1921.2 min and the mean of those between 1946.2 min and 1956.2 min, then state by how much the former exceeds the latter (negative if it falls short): 1.2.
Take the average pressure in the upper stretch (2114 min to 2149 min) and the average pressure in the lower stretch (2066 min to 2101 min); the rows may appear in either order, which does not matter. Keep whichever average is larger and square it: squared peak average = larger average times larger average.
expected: 194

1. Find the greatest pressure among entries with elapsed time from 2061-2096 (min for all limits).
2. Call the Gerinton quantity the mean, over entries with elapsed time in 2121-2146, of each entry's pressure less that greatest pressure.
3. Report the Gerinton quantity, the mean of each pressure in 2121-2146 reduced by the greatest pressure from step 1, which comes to -0.6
